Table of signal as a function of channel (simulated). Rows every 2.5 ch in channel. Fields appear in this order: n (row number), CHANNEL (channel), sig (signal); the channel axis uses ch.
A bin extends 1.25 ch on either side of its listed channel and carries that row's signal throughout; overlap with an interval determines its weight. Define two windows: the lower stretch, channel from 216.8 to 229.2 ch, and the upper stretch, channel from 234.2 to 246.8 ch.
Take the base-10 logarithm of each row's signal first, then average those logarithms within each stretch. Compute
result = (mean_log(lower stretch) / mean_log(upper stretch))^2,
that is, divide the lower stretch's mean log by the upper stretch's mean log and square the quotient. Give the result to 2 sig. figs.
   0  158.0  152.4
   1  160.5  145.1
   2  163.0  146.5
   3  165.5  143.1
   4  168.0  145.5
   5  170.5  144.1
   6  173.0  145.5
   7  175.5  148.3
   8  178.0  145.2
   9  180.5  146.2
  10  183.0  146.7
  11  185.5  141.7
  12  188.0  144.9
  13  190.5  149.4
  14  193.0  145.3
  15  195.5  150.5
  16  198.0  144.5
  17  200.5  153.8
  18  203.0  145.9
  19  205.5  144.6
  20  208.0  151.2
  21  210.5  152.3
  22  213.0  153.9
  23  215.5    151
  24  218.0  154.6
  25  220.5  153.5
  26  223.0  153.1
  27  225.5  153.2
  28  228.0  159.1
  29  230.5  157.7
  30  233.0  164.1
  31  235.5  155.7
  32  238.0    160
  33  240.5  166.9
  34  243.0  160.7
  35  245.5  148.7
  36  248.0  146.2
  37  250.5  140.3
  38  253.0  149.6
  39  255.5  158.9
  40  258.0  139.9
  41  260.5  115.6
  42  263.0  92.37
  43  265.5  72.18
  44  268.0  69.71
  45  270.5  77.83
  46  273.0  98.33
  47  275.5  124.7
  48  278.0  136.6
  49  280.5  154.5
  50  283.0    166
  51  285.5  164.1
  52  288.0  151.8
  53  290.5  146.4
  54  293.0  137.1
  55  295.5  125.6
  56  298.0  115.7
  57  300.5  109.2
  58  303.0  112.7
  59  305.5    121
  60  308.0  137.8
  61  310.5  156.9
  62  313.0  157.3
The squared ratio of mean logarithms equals 0.99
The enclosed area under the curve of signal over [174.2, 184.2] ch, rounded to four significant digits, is 1466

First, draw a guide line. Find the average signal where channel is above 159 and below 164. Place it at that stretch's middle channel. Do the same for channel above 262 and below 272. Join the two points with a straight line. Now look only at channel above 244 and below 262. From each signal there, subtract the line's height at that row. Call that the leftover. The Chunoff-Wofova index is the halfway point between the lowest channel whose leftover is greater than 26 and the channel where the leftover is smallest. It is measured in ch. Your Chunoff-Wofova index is 253.0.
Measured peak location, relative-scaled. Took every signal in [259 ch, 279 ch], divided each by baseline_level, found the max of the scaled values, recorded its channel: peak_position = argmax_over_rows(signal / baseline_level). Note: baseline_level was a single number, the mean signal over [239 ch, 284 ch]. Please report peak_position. 278.0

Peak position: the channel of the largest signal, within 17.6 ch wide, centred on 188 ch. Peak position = 195.5 ch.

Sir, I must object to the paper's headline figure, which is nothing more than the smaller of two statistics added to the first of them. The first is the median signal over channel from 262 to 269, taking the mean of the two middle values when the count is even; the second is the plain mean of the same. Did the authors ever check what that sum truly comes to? 144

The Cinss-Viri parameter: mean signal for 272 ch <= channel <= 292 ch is 143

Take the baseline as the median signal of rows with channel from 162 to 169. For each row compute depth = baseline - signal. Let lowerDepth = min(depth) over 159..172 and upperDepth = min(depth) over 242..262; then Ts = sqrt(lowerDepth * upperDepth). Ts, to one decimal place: 3.9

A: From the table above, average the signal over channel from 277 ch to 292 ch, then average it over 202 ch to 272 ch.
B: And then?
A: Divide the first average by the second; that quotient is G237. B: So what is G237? 1.09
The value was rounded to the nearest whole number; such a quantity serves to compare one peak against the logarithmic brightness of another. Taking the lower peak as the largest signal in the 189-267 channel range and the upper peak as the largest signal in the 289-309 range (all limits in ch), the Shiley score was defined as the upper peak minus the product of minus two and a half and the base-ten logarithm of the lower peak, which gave 152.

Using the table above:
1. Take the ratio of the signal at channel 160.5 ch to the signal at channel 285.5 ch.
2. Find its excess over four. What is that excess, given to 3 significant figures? -3.12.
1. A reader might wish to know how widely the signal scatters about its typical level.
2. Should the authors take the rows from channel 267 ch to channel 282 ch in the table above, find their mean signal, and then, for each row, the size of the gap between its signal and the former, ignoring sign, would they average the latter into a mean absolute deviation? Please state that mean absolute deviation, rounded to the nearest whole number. 28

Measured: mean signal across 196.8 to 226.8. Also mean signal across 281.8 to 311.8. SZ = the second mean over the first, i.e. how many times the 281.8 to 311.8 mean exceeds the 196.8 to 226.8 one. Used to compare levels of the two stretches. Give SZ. 0.91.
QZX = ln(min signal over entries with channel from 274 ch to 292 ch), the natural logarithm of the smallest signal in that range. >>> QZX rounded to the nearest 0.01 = 4.83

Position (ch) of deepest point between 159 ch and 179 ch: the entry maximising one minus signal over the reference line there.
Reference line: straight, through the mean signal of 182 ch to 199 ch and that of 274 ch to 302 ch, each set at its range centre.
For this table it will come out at 165.5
